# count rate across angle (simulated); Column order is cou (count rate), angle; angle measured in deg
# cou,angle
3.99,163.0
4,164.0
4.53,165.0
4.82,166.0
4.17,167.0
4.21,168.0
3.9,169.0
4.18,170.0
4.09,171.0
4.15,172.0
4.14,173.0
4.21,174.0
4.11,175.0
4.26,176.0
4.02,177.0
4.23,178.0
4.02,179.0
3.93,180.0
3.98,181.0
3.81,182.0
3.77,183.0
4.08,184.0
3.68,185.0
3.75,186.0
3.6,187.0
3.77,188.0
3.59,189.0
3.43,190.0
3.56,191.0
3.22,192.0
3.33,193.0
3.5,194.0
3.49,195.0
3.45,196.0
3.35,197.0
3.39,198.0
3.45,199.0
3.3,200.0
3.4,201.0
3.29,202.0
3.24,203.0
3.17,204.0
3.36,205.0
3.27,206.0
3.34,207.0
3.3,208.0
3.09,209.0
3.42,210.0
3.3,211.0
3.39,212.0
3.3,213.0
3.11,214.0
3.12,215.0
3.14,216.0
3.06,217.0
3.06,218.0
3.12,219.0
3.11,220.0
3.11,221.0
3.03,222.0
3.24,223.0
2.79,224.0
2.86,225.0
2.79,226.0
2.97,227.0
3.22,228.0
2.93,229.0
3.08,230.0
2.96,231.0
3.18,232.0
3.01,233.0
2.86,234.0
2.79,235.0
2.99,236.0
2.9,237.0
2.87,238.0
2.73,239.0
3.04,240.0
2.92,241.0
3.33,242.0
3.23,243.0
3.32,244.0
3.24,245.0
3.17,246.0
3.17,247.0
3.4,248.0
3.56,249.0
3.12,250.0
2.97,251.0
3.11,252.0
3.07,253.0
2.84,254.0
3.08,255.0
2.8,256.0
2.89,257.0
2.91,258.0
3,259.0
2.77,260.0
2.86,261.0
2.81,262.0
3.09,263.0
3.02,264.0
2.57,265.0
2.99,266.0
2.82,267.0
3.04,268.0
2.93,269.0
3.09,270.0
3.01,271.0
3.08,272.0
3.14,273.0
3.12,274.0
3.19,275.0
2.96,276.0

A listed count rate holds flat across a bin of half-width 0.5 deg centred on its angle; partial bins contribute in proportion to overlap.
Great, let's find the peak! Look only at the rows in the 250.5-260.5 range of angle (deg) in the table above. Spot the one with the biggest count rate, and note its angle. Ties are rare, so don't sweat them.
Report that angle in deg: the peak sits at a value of 252.0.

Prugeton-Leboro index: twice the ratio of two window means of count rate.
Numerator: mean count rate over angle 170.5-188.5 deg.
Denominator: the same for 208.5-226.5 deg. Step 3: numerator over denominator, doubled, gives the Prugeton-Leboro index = 2.6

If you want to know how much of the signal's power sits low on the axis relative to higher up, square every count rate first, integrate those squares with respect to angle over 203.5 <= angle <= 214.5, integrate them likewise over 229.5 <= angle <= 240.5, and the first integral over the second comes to 1.24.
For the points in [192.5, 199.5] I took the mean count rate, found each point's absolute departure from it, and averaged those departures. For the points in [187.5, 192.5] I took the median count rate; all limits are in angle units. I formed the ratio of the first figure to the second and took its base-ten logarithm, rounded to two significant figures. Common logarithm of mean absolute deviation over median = -1.8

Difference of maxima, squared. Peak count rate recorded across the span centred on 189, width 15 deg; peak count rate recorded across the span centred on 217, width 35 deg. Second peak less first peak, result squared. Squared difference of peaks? 0.44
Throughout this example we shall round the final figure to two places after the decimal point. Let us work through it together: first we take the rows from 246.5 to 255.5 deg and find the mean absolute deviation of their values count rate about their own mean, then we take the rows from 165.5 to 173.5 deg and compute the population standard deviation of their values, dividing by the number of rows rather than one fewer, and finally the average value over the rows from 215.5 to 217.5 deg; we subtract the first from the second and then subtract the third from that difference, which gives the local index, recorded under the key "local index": -3.00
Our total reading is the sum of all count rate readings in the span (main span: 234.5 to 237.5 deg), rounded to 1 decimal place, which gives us 8.7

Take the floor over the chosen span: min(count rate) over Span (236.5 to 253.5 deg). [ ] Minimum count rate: 2.73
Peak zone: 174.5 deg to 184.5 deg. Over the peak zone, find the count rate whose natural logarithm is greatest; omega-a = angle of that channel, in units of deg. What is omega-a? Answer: 176.0 deg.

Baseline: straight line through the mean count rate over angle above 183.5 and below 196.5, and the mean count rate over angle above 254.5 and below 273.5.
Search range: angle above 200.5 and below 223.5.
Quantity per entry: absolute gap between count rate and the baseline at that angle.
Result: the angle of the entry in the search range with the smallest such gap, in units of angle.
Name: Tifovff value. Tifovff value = 212.0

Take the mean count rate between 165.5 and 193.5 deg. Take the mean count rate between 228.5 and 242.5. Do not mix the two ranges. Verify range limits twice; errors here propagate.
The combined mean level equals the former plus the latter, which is 6.90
